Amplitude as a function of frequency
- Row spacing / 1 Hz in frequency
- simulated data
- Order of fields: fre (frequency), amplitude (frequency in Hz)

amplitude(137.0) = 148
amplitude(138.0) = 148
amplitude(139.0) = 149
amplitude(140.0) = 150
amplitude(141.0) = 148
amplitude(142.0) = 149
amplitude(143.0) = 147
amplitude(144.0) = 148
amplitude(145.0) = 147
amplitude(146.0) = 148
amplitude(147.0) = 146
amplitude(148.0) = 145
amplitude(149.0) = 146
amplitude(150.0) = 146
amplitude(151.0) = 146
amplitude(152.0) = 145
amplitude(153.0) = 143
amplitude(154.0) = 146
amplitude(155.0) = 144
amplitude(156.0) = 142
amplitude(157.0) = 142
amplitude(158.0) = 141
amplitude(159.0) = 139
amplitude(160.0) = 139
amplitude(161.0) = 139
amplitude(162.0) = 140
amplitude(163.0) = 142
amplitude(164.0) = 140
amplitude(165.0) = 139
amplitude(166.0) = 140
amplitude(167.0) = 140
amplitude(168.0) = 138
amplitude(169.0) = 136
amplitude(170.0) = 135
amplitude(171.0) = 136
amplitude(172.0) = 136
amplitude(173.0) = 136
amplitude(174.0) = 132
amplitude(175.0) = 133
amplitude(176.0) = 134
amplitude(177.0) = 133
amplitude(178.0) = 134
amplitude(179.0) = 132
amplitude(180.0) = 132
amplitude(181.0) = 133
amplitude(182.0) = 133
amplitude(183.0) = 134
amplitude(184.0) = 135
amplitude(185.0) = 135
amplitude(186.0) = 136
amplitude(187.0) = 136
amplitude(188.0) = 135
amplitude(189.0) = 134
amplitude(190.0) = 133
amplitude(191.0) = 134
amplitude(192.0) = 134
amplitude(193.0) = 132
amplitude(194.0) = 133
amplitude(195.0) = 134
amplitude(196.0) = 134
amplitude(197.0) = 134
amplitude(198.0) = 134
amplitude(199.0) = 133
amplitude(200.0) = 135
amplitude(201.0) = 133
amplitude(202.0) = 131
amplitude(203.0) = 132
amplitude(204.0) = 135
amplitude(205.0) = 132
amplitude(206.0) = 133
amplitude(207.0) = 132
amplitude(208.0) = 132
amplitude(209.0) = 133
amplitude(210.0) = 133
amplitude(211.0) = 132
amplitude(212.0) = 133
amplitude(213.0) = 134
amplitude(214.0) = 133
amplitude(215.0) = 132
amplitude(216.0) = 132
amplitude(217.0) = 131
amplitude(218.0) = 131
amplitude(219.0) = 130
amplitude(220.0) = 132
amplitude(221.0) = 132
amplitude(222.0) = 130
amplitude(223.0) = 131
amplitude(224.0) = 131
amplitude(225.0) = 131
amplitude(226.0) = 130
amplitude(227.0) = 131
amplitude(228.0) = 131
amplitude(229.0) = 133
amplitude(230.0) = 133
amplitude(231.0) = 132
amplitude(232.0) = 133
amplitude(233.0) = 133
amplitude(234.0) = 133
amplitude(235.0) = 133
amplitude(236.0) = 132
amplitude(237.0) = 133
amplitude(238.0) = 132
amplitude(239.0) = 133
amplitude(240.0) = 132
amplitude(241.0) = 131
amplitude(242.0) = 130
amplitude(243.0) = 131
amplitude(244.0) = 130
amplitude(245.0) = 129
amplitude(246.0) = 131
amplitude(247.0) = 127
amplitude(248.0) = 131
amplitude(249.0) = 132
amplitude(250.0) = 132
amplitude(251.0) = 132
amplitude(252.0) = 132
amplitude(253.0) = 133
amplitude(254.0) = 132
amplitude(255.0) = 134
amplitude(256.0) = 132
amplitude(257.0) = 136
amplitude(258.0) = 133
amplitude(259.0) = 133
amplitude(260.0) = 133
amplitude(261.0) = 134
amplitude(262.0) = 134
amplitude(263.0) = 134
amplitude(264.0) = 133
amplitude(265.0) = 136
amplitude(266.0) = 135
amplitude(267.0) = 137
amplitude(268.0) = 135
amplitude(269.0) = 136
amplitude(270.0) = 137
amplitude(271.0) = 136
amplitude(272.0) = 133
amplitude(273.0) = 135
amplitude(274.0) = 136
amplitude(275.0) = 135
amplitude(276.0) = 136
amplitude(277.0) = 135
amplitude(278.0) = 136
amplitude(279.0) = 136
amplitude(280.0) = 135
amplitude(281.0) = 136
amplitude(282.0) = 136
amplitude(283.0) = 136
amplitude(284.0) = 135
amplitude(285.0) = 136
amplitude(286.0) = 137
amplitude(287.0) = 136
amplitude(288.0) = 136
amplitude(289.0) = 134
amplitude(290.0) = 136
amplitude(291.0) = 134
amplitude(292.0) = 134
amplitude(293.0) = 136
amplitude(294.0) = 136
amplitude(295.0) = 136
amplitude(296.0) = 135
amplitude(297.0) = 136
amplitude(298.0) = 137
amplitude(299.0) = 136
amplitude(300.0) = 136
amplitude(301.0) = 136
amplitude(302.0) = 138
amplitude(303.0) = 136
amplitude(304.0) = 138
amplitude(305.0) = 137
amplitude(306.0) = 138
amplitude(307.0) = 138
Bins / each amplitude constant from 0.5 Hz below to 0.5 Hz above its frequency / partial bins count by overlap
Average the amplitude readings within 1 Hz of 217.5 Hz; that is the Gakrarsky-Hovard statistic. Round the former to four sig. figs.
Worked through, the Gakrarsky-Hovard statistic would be 131.0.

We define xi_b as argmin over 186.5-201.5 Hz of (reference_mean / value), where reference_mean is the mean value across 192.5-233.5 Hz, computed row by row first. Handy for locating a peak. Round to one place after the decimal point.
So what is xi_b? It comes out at 187.0 Hz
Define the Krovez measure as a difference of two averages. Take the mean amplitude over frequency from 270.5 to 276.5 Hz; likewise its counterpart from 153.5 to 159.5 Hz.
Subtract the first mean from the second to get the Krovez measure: 7.2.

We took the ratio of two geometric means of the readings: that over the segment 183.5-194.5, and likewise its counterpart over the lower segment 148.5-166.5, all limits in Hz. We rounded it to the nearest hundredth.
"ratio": 0.94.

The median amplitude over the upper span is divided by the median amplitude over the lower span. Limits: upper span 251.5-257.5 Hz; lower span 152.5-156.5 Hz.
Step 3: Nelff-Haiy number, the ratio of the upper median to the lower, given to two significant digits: 0.92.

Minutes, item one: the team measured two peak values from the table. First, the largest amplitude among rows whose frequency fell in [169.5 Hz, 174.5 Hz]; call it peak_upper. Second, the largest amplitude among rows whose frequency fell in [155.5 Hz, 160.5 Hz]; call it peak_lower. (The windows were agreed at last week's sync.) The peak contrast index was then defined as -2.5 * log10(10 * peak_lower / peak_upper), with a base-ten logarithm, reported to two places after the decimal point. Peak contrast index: -2.55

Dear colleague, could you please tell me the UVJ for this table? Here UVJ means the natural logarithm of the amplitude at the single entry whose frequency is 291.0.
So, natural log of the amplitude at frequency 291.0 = 4.90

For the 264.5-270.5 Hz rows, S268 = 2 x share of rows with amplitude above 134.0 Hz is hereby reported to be 2.0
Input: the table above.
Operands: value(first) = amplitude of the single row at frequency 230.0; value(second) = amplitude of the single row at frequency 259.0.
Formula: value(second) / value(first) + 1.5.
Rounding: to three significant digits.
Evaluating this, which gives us 2.50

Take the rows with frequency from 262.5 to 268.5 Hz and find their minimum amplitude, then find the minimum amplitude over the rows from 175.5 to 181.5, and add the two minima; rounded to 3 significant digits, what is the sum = 265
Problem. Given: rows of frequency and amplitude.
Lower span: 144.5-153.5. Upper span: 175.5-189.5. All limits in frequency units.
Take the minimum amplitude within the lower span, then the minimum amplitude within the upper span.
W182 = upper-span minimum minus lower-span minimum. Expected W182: -11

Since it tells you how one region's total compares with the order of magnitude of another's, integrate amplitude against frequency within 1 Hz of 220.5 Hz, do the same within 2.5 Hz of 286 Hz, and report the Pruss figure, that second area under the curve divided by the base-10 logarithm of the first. 281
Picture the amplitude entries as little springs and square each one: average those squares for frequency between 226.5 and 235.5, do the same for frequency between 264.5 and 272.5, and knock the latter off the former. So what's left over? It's -853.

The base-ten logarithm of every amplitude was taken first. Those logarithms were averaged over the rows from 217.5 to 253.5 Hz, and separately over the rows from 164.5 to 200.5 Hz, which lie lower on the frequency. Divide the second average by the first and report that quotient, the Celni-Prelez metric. 1.00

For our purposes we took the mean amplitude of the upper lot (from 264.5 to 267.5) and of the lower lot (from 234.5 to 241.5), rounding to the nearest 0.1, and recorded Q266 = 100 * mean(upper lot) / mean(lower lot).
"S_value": 102.8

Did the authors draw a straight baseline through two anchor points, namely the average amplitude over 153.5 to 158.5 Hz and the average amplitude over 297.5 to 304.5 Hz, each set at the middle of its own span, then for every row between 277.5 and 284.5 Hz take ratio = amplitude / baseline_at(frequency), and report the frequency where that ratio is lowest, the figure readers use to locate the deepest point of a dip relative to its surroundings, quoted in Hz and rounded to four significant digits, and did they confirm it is 280.0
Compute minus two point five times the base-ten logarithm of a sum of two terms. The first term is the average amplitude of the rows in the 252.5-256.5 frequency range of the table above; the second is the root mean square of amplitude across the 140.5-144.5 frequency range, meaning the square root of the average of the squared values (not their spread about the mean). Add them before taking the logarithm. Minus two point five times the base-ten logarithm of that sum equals -6.121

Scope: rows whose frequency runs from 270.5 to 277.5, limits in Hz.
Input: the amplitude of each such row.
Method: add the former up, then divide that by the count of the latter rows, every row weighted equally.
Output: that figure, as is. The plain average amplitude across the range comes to 135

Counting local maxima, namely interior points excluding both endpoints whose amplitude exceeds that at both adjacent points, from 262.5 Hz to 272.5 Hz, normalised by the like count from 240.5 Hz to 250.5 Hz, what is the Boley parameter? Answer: 1.5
